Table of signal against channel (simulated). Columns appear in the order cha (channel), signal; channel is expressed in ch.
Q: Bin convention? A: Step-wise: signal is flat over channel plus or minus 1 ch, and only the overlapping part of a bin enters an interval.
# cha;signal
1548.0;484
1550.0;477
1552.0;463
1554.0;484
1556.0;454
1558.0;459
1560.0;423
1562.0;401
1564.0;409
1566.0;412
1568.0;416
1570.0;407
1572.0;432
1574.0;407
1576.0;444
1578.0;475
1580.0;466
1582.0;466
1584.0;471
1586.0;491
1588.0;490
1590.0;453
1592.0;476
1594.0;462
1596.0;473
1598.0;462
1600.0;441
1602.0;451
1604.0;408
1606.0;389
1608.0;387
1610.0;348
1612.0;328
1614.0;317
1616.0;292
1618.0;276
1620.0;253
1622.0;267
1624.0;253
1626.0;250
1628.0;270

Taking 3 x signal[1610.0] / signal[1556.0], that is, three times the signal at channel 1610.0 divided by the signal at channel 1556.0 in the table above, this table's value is 2.30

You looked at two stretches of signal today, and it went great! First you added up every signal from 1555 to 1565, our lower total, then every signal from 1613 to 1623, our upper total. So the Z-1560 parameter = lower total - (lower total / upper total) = 2144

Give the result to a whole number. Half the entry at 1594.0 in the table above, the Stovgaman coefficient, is 231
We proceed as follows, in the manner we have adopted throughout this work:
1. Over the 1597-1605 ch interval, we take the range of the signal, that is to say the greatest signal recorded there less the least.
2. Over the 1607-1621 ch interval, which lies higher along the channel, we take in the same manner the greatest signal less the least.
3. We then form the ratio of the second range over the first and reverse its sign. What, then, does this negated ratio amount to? -2.5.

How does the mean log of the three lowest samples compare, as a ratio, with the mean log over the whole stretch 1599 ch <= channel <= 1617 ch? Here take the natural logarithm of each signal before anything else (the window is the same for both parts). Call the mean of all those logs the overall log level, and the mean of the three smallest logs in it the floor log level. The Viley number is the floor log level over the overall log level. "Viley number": 0.971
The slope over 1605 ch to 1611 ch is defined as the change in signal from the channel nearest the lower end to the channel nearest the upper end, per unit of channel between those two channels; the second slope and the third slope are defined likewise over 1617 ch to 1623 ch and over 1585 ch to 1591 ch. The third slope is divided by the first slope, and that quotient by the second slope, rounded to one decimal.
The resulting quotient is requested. -0.4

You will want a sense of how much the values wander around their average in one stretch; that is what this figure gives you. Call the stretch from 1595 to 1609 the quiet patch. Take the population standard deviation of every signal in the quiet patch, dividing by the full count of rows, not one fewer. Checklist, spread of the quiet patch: 33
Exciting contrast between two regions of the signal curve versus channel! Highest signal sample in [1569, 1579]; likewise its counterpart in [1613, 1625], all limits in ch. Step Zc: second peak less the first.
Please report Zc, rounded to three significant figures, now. -158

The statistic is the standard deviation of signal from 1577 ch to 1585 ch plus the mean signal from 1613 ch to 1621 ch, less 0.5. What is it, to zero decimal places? 288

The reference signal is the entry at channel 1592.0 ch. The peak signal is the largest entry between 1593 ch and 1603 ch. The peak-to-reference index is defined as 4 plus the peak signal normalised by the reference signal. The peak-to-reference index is 4.99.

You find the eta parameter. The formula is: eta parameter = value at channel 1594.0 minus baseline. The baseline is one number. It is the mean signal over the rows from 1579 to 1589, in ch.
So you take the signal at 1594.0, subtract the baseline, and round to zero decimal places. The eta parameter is -15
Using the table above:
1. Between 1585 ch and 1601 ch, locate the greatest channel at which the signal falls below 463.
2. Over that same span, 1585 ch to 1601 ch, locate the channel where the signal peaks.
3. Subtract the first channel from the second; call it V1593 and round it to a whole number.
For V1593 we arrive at -14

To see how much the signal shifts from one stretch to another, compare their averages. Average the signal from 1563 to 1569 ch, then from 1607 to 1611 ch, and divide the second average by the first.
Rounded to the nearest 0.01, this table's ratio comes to 0.89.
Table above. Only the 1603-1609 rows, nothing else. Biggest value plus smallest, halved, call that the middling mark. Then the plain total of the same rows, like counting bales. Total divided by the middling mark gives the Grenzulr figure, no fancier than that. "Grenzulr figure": 2.98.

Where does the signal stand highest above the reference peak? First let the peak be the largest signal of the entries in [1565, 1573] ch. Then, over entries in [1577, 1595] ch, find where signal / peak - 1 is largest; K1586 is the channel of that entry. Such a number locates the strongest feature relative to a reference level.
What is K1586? 1586.0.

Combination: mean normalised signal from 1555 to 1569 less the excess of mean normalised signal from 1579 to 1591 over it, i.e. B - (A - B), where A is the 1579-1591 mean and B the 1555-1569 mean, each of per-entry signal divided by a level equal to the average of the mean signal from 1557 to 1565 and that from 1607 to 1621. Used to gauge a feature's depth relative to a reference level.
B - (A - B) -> 1.0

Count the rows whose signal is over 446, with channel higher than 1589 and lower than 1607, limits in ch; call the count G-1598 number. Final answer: 6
